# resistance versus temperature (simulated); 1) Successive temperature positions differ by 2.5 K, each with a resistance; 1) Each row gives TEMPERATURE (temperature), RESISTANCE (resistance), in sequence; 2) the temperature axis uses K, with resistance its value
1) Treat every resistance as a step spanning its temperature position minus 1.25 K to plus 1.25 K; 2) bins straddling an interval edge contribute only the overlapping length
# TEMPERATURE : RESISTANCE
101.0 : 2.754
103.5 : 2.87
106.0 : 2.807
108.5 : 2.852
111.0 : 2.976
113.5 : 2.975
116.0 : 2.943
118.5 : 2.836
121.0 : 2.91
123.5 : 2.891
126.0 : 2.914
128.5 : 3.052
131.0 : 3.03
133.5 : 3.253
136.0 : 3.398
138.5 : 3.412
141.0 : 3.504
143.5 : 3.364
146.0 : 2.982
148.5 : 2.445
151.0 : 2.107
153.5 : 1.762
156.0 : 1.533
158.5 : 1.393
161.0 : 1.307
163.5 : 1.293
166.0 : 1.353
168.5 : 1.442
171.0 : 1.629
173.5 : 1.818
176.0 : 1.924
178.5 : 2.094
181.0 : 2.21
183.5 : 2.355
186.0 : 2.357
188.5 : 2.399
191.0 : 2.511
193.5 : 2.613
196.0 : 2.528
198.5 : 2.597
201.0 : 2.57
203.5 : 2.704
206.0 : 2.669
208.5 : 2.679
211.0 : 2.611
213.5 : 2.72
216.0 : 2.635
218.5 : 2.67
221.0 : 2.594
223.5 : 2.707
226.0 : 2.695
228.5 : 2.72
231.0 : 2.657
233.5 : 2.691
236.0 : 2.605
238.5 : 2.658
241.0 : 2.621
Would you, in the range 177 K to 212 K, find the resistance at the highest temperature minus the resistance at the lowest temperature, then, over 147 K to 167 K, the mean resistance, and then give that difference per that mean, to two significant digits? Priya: 0.31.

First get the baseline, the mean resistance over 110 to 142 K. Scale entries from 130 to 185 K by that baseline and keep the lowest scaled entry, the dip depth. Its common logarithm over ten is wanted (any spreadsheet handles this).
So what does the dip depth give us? -0.038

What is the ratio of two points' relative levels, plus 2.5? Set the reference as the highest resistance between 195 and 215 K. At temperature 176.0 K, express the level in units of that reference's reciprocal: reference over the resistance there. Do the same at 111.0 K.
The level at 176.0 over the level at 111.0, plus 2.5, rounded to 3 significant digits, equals 4.05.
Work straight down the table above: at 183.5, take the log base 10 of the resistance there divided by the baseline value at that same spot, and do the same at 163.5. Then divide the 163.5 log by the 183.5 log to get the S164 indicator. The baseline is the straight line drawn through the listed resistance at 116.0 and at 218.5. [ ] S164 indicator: 4.9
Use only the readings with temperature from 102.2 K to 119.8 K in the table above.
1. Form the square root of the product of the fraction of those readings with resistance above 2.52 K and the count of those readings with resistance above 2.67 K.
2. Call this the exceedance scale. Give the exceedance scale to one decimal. 2.6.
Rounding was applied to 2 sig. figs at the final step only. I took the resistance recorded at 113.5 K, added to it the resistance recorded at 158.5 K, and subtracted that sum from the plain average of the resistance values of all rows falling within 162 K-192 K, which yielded -2.4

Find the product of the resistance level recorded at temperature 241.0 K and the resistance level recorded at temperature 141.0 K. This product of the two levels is 9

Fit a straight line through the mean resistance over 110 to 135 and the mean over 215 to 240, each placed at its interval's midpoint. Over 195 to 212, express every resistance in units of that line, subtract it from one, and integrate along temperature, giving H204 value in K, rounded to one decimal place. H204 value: 0.7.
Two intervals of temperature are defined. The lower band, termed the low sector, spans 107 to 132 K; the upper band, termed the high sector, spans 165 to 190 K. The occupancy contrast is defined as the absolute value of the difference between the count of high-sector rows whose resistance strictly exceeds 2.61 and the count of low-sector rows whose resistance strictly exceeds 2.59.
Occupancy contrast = 10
